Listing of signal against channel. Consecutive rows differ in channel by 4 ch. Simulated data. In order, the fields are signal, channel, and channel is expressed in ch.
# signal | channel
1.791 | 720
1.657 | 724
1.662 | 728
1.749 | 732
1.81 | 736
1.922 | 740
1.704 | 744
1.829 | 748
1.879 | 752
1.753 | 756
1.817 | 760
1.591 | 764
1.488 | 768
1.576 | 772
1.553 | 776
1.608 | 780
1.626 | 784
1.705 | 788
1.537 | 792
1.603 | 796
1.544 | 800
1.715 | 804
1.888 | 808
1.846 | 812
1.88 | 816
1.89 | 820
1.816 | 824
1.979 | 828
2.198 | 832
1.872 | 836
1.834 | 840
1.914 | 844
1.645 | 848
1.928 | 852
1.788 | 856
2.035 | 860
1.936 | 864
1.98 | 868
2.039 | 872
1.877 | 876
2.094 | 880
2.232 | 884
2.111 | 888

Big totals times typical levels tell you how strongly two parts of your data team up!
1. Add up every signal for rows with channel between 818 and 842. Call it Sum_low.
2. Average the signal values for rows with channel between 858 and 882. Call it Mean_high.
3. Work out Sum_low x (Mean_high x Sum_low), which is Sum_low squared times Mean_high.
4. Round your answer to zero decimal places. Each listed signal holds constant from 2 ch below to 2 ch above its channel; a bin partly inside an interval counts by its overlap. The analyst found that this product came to 268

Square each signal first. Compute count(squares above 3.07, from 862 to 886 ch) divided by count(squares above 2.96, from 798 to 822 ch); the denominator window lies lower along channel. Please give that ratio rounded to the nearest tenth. 1.5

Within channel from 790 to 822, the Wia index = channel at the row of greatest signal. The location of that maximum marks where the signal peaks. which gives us 820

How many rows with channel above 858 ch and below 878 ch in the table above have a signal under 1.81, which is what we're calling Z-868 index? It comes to 0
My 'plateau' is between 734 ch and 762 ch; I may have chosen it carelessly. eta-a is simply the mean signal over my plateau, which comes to 1.82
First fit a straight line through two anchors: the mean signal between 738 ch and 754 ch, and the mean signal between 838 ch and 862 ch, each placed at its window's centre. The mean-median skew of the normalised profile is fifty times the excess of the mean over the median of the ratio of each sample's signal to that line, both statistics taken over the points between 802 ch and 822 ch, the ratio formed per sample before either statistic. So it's -1.0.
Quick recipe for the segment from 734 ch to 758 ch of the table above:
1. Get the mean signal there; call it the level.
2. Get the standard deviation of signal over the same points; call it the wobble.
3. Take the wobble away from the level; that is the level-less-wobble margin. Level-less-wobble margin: 1.74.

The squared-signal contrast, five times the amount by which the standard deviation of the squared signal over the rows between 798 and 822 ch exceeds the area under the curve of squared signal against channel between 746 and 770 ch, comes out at -358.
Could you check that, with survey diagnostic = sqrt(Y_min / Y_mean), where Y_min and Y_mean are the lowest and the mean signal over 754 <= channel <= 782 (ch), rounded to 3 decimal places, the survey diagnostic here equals 0.956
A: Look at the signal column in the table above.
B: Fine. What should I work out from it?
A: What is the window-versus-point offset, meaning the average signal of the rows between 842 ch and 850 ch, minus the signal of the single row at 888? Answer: -0.33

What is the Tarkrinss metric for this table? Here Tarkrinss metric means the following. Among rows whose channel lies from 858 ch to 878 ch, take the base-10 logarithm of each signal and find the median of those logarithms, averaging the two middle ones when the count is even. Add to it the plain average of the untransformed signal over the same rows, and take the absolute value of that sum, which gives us 2.27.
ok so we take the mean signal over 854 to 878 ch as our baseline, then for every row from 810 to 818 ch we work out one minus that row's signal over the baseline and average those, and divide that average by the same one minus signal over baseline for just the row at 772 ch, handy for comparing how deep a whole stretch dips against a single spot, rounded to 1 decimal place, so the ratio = 0.2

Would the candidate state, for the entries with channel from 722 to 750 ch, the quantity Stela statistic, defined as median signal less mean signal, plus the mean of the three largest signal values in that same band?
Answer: 1.84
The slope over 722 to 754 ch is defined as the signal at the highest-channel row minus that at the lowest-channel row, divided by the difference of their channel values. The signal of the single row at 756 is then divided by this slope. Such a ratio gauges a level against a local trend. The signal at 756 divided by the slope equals 221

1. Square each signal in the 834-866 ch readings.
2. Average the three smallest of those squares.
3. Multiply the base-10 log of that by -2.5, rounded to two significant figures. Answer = -1.2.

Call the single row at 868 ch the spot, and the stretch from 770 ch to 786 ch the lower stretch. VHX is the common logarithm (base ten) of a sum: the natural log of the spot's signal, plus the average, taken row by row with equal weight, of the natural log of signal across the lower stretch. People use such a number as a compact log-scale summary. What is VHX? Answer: 0.060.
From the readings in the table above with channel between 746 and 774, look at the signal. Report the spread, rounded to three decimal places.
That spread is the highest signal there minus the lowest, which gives 0.391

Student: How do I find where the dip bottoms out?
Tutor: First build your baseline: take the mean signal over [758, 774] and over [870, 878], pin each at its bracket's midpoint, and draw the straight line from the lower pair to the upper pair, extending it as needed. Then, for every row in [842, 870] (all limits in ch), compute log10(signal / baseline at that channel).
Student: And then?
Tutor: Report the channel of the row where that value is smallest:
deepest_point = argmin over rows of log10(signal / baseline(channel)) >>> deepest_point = 848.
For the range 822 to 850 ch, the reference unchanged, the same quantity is 848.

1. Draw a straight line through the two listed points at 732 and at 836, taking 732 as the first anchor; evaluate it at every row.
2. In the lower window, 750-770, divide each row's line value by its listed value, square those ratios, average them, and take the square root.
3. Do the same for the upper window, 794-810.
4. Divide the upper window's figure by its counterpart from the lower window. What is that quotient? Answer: 1.04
